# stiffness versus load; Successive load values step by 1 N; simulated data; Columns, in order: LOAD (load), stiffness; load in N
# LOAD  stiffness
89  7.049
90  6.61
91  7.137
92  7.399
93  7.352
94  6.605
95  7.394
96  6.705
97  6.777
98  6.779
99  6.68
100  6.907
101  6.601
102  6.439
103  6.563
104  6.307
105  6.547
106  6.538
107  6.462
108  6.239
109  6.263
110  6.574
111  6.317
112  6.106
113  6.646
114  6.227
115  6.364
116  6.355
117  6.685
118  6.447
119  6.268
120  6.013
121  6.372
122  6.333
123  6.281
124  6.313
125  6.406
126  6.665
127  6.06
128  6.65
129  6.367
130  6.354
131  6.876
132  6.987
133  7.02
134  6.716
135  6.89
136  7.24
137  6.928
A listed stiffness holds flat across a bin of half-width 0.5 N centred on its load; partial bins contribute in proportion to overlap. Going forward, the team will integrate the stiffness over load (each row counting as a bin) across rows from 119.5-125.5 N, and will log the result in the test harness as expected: 37.72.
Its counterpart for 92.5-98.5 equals 41.61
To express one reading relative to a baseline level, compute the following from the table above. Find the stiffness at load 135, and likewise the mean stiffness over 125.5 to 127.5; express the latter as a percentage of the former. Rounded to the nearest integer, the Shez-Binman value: 92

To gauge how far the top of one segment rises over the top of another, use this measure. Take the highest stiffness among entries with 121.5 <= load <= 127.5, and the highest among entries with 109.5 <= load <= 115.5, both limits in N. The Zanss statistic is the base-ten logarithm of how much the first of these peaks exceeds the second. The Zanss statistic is -1.72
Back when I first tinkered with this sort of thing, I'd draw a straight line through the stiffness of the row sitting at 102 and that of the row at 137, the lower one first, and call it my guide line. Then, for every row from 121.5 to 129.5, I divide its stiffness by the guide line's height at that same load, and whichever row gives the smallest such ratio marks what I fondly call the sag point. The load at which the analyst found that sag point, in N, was 127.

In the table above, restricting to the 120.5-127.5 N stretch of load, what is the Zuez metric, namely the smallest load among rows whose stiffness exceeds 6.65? 126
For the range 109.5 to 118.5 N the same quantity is 117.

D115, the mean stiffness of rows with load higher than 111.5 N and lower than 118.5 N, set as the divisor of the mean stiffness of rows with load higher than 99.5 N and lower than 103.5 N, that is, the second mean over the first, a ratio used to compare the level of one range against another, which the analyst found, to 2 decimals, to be 1.03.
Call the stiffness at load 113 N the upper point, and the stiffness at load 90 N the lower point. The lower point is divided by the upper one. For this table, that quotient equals 0.99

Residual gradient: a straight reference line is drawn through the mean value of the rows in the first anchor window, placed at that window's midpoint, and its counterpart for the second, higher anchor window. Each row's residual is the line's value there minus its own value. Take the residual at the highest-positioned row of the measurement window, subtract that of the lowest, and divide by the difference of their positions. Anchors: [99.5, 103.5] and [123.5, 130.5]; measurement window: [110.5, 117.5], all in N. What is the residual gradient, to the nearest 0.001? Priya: -0.070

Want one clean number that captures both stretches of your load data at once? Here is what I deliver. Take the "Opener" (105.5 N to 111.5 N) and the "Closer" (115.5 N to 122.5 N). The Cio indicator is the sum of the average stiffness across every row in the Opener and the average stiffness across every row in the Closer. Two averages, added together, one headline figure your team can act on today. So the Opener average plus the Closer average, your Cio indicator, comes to 12.8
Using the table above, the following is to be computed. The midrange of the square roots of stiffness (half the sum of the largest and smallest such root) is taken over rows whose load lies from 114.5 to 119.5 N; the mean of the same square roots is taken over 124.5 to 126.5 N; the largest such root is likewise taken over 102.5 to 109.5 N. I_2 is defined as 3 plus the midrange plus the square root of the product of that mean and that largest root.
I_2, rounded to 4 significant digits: 8.104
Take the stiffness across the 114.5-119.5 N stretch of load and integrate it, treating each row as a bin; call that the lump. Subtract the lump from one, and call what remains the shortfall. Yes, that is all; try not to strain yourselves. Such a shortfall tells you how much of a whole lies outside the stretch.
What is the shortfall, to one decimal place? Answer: -31.1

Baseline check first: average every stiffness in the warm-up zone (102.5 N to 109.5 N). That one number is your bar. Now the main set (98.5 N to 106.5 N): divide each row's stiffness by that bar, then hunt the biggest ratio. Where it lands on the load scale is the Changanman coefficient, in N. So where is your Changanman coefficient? 100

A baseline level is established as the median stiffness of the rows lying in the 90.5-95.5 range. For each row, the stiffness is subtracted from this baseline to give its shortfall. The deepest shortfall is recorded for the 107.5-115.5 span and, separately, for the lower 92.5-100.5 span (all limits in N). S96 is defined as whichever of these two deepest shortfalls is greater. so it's 1.246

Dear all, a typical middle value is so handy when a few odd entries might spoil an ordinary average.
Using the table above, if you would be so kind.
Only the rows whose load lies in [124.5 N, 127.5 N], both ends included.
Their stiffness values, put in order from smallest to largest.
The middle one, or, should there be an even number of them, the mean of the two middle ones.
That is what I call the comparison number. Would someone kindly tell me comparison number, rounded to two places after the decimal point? 6.41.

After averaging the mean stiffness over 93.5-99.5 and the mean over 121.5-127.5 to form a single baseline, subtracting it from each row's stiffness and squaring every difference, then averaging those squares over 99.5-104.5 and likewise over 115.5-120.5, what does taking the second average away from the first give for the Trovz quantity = -0.06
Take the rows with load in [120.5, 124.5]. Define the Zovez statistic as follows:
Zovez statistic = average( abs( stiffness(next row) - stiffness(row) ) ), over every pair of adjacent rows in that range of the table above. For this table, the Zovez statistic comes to 0.04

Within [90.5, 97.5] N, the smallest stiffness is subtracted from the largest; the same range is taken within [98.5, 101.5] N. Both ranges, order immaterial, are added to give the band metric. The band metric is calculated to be 1.1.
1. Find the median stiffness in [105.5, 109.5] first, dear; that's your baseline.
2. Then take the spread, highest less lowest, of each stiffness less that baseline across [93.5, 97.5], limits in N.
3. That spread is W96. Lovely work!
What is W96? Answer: 0.79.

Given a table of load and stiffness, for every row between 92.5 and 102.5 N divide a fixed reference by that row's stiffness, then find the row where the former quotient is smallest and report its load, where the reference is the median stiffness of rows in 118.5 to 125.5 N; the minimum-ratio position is 95 N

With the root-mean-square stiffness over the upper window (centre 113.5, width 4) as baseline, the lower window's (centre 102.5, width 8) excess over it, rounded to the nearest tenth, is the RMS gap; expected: 0.2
